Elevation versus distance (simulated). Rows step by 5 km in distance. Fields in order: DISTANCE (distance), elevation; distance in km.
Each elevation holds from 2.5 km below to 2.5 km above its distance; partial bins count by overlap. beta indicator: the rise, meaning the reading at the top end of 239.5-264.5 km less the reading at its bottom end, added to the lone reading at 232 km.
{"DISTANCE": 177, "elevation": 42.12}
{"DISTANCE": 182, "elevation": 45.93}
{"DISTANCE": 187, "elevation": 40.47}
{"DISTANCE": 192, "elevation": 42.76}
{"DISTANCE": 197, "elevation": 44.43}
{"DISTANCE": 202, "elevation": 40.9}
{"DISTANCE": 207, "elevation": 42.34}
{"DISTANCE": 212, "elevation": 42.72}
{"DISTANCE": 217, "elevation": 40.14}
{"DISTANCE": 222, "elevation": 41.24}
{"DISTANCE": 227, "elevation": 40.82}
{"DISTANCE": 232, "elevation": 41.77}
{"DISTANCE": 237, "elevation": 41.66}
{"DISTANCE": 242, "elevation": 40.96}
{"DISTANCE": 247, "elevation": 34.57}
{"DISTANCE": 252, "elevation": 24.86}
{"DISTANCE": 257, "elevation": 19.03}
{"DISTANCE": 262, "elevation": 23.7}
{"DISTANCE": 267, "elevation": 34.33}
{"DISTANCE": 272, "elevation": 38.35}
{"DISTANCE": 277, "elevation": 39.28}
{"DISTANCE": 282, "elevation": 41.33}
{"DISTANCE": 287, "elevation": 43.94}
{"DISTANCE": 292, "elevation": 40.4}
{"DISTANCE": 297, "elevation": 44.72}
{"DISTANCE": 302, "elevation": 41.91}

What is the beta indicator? 25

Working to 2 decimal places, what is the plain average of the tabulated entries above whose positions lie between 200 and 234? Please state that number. 41.42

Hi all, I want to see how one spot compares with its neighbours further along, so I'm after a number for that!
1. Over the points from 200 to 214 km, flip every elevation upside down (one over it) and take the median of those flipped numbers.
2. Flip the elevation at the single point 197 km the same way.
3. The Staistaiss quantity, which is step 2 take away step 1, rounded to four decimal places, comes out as -0.0011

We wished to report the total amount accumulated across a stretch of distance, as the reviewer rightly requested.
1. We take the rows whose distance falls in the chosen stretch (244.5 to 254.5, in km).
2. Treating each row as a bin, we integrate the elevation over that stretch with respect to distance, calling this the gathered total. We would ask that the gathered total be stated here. 297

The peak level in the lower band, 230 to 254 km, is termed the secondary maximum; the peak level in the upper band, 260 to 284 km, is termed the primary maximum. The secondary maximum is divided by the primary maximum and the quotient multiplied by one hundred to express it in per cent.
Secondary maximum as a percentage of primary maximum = 101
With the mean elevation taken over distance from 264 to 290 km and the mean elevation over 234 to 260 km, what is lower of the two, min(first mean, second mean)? 32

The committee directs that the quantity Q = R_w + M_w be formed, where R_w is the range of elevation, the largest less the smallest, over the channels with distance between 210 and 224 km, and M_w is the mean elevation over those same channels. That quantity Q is 43.9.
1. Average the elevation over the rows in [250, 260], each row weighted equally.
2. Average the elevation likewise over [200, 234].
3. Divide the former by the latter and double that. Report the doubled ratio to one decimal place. 1.1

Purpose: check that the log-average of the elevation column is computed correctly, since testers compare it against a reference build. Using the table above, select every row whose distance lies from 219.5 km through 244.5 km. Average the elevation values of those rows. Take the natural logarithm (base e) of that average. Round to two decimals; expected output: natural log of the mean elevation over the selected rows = 3.72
